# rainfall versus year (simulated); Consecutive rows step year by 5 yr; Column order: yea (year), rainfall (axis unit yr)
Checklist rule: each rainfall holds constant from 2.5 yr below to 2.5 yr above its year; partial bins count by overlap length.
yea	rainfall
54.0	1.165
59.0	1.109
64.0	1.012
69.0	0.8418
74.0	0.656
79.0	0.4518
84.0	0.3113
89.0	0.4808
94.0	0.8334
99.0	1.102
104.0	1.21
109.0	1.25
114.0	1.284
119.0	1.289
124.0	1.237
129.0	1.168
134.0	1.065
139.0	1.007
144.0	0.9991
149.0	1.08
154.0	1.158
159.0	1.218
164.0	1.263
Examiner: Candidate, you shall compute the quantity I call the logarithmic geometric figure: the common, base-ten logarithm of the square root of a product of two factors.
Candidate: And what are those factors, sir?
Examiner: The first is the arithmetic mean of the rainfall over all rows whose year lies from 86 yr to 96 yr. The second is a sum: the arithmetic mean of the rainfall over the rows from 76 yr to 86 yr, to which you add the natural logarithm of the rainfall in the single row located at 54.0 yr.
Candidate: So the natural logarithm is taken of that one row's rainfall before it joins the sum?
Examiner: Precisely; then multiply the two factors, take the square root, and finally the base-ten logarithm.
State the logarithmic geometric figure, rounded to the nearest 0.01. -0.23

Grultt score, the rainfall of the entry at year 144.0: 0.9991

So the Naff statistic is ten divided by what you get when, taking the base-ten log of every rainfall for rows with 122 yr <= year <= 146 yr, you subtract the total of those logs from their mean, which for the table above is -66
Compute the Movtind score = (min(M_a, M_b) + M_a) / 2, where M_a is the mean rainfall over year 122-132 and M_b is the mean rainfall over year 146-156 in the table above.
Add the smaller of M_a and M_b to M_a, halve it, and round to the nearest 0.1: 1.2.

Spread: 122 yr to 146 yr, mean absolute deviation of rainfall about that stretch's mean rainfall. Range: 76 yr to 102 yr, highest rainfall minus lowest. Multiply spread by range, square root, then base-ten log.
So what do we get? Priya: -0.58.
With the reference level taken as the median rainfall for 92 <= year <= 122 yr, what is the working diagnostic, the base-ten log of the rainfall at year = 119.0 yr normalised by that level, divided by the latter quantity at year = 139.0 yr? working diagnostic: 0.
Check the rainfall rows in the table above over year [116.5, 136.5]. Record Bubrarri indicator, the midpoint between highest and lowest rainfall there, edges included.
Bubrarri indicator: 1.18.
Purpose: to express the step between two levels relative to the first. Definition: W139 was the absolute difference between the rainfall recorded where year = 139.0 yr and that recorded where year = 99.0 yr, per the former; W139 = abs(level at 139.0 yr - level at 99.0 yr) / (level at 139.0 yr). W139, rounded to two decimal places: 0.09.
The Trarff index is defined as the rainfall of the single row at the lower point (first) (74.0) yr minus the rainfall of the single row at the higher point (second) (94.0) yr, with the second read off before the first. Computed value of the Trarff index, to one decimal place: -0.2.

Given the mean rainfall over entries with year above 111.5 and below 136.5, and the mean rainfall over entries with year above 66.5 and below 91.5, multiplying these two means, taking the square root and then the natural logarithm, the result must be -0.21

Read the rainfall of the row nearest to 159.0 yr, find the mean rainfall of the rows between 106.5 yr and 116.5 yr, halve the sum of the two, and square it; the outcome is 1.5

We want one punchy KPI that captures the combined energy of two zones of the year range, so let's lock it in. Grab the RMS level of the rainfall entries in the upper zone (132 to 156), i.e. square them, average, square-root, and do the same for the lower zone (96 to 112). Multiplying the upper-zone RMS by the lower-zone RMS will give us 1.26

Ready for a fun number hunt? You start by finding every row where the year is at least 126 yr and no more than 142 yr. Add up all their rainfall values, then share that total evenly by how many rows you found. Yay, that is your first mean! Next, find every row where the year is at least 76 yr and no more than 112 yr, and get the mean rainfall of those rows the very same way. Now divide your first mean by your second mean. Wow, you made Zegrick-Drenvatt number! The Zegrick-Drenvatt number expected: 1.34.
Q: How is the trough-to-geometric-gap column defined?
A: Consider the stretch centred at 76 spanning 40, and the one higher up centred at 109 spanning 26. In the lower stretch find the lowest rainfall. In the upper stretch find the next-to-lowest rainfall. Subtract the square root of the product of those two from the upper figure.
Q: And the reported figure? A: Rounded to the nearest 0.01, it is 0.60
